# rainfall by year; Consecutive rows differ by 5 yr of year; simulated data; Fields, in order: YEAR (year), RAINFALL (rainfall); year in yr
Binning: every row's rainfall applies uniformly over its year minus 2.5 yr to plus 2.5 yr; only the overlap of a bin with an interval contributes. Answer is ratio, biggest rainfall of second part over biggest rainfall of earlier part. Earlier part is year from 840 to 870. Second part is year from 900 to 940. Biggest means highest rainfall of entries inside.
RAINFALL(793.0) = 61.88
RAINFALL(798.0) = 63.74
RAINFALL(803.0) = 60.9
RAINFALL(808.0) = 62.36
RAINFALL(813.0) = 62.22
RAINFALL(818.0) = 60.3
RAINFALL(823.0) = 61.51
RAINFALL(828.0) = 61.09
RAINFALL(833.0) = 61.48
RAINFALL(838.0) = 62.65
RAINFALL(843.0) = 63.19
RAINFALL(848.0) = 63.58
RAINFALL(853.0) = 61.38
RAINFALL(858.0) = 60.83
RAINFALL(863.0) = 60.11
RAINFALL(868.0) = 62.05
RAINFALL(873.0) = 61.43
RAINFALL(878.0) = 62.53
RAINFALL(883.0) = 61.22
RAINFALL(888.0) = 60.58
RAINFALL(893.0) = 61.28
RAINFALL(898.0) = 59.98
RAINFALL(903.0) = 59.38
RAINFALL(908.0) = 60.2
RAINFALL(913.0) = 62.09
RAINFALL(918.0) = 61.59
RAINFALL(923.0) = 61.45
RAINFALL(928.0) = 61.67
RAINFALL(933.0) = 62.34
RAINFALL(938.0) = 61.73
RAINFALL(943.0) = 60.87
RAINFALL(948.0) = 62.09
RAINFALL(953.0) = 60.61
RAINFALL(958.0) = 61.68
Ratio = 0.98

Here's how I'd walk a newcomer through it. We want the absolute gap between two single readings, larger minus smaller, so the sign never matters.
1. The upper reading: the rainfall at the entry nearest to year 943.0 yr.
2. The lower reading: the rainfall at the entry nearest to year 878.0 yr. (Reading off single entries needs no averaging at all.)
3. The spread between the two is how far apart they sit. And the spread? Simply 1.7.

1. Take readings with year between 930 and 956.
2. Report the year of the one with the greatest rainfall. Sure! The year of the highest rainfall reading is 933.0 yr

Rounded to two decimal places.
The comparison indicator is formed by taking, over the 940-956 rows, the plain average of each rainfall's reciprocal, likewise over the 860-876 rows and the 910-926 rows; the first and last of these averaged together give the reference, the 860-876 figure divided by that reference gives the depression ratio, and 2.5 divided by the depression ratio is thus 2.49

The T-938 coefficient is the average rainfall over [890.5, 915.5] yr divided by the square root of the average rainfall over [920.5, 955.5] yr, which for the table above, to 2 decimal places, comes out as 7.72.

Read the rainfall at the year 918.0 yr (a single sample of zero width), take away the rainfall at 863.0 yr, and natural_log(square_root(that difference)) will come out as 0.20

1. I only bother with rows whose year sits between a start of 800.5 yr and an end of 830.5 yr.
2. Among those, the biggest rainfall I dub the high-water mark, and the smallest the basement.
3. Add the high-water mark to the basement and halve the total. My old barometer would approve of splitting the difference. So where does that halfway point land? 61.3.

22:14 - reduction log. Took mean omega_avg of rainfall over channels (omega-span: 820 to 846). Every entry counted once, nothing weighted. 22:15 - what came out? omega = 62.0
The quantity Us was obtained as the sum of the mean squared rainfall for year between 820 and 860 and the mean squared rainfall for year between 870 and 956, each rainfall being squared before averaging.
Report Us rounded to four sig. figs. 7591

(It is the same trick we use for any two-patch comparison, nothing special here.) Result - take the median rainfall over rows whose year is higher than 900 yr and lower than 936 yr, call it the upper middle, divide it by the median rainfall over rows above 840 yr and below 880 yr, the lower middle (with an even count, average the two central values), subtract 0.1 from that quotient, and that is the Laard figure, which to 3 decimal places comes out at 0.898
